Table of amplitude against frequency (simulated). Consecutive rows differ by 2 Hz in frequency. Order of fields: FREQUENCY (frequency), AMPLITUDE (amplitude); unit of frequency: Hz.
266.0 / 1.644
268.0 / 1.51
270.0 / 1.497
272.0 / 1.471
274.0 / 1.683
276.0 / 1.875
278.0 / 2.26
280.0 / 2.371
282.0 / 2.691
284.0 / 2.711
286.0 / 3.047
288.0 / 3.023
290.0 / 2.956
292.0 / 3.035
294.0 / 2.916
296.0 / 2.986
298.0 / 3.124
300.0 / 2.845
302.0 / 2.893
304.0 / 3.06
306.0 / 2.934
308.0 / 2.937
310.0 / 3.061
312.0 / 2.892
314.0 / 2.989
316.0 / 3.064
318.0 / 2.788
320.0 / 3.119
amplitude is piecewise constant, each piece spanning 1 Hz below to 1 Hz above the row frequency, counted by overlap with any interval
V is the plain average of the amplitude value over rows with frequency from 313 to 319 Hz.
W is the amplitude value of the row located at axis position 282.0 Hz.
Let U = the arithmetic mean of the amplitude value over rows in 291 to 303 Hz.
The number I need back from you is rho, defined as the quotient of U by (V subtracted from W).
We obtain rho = -12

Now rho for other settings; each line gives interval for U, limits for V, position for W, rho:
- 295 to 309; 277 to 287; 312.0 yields 11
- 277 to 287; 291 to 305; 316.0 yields 31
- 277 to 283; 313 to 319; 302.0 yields -45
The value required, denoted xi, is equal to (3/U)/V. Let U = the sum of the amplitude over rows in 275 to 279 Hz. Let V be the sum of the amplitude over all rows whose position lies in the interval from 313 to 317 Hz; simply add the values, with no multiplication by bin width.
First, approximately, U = 4.1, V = 6.05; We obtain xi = 0.120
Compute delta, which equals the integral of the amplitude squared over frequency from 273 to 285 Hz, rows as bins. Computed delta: 63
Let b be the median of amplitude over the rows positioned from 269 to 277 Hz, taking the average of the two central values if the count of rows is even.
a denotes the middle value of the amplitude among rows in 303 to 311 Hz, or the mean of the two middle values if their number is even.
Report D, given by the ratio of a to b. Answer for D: 1.89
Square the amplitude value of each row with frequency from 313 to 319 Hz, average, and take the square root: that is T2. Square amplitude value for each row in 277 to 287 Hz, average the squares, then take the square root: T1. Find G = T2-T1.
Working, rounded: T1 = 2.63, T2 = 2.95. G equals 0.3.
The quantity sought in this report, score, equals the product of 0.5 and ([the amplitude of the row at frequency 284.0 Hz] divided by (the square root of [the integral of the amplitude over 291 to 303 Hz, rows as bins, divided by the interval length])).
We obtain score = 0.787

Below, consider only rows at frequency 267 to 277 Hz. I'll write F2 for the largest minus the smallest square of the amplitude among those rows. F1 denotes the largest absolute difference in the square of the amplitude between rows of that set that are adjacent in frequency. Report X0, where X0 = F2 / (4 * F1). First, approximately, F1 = 0.7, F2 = 1.35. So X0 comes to 0.49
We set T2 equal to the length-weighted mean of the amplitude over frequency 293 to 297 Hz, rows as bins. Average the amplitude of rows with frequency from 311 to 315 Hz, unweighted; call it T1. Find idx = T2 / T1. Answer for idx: 1.00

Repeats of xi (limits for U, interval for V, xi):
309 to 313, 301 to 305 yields 0.085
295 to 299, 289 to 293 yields 0.082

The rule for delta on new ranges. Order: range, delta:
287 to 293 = 54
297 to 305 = 71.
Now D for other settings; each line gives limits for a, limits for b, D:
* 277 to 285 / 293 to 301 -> 0.86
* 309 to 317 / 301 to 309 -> 1.03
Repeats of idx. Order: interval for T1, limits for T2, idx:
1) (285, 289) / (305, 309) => 0.97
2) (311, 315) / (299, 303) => 0.98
